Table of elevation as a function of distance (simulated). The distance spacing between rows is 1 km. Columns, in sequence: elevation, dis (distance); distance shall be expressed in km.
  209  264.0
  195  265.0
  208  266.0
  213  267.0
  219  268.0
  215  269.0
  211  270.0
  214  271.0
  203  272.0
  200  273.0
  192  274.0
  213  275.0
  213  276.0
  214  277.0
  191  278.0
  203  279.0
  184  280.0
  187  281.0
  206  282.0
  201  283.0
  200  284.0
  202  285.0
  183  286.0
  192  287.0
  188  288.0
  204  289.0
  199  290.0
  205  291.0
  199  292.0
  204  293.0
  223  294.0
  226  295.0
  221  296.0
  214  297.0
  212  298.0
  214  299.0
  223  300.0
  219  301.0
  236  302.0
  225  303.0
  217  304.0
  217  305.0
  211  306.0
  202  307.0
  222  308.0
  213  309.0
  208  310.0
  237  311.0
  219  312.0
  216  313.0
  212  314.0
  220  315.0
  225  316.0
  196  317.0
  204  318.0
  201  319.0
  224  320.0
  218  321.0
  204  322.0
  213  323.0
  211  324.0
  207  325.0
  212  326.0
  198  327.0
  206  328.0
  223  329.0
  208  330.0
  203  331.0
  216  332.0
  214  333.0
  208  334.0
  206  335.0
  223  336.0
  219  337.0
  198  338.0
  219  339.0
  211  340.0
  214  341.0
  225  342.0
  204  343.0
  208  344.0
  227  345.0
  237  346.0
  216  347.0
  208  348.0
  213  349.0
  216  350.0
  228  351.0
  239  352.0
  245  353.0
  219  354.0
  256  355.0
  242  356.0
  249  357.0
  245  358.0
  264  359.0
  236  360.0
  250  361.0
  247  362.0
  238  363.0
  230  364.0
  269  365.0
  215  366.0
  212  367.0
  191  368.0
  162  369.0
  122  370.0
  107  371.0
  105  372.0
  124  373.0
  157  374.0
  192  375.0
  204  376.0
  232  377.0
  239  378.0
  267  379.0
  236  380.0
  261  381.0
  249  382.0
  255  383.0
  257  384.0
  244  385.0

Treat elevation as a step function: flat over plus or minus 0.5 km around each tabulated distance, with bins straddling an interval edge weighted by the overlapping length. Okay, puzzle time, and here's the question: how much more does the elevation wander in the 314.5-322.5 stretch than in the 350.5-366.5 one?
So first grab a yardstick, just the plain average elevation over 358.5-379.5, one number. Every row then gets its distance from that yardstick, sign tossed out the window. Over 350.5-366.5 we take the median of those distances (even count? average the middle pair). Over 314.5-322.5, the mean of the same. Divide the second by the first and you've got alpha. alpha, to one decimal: 0.3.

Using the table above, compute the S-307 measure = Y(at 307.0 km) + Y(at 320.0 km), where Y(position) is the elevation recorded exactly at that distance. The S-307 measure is 426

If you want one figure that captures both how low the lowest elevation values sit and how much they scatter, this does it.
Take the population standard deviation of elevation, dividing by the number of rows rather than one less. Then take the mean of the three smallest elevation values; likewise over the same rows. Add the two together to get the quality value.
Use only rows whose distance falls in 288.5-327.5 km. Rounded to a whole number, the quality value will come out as 208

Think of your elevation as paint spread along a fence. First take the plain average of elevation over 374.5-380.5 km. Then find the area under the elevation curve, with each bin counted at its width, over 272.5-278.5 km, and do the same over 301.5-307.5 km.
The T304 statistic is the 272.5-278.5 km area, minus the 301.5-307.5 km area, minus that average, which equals -313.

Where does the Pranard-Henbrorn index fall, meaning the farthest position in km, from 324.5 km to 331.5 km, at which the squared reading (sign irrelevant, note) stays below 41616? 331.0 km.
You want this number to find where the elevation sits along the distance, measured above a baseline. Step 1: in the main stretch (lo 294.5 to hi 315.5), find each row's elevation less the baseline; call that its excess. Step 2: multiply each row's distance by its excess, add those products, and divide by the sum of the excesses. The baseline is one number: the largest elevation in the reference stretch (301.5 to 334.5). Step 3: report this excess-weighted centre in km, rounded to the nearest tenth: 305.3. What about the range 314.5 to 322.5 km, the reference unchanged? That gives 318.7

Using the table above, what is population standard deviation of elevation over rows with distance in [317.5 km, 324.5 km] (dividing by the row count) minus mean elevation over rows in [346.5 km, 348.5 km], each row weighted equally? -204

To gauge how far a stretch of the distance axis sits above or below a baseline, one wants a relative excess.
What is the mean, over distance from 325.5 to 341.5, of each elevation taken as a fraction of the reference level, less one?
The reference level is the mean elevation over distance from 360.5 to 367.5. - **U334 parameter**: -0.11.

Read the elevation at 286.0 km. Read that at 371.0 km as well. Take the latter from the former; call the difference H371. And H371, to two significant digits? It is 76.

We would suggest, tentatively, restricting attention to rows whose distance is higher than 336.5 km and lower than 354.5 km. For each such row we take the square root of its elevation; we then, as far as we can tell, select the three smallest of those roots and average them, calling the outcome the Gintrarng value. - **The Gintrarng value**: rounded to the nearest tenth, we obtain 14.3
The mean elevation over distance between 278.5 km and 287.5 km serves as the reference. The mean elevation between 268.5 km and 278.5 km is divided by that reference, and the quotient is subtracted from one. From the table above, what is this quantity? -0.06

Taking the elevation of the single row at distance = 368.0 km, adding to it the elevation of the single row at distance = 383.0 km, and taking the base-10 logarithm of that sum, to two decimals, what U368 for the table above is 2.65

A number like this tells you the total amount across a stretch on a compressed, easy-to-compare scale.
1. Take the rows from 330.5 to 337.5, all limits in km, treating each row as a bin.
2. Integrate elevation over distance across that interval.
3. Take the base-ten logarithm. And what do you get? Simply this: 3.17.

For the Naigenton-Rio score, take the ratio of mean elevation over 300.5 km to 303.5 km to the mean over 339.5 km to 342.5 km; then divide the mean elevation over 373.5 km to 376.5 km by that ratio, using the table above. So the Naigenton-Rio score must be 176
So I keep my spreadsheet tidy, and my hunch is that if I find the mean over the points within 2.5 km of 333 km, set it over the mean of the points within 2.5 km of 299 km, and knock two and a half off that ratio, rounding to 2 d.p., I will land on -1.53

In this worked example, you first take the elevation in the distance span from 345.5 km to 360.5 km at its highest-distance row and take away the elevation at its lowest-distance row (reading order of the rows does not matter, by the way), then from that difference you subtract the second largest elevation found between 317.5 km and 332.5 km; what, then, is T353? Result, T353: -224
